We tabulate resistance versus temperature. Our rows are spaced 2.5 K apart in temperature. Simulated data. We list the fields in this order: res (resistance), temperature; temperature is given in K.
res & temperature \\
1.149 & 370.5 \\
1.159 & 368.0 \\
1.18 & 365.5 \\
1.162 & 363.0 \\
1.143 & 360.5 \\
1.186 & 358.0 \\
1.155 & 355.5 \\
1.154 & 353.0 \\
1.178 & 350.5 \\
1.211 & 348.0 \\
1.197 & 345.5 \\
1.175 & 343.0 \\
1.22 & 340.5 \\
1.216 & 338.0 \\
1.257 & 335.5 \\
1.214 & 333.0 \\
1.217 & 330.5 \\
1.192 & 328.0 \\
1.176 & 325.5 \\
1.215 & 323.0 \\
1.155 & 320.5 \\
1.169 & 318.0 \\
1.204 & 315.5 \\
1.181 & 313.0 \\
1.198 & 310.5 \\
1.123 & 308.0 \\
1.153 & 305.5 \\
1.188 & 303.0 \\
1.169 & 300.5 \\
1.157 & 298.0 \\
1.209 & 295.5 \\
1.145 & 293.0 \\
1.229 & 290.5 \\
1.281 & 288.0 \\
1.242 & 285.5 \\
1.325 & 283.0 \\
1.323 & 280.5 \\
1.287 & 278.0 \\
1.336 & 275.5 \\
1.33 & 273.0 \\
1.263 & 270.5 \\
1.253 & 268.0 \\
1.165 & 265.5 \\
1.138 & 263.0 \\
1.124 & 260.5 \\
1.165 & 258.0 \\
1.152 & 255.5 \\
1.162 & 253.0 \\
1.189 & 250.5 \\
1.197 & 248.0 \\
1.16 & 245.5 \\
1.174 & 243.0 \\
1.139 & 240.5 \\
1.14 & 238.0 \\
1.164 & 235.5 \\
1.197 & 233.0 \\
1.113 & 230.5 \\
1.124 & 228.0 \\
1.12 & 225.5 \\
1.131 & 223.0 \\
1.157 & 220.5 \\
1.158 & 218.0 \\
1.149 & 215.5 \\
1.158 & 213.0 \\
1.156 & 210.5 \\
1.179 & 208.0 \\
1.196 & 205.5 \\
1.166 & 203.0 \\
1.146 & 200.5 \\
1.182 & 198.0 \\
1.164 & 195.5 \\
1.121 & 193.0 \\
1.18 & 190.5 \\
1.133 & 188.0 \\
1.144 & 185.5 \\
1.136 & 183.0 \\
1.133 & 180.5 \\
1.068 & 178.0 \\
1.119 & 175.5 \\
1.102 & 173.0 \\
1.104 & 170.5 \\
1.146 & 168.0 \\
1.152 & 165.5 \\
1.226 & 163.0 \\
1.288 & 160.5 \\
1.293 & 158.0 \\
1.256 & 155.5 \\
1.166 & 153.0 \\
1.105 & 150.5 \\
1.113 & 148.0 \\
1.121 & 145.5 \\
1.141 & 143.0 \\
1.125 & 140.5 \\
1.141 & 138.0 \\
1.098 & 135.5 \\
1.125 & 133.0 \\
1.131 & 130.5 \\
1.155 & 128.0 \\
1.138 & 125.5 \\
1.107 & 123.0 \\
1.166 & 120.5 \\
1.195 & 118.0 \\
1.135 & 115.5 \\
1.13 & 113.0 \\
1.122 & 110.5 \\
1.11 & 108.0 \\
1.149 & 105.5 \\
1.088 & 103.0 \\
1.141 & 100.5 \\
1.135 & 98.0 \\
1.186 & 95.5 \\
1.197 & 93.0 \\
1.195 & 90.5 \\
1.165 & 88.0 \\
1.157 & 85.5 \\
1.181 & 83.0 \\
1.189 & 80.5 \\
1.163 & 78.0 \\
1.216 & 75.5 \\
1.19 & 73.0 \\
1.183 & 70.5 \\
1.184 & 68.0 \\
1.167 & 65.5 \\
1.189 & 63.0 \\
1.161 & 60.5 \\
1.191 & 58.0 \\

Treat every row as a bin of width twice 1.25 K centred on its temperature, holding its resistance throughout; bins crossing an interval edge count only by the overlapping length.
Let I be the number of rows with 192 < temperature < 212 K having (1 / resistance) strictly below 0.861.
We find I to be 5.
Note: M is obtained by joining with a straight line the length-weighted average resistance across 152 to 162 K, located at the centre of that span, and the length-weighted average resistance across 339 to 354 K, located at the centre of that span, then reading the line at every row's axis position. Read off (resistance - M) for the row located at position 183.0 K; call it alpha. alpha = -0.108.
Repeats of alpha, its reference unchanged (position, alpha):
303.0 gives -0.016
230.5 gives -0.115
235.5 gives -0.063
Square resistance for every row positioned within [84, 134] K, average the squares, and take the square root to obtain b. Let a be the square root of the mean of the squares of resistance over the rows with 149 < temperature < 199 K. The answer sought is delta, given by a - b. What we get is 0.02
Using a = 1.16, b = 1.15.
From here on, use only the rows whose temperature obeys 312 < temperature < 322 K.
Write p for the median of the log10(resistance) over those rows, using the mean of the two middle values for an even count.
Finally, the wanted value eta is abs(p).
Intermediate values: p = 0.070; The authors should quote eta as 0.0700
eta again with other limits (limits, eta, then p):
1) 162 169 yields 0.0615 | 0.061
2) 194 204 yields 0.0663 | 0.066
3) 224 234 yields 0.0500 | 0.050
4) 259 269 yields 0.0612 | 0.061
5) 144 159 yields 0.0582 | 0.058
